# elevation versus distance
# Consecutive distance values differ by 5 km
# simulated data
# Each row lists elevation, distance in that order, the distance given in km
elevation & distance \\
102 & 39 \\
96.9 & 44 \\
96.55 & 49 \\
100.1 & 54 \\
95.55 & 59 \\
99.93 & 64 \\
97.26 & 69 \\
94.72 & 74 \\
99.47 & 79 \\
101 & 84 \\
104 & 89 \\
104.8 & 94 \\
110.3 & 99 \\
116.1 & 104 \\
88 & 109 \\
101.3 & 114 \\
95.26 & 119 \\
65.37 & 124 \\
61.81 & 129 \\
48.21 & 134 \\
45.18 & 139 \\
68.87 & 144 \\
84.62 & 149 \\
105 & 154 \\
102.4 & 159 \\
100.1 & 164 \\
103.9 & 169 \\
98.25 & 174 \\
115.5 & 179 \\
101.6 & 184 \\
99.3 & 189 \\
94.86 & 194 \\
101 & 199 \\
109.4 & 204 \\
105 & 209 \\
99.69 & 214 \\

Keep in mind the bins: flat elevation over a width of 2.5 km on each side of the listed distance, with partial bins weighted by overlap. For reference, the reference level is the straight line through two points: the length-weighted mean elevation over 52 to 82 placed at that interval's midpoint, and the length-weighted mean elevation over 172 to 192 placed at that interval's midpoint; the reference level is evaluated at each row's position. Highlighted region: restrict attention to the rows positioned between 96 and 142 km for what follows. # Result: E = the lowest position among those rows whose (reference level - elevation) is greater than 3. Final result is 109 km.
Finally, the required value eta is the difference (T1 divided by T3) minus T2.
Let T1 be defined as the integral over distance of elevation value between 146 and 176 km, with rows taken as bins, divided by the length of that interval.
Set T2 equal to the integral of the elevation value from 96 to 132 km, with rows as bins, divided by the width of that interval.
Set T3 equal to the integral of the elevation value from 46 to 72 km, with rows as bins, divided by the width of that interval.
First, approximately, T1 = 99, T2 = 91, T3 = 98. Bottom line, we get -90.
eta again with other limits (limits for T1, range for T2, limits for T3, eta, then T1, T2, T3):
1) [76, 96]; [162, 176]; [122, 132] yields -99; 102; 101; 63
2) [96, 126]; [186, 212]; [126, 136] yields -100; 97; 102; 56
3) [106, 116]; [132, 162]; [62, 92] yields -76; 95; 77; 99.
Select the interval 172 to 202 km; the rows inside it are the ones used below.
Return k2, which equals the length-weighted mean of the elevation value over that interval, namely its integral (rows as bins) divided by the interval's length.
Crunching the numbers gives 102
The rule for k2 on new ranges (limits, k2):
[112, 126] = 88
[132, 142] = 48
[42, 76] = 97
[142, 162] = 91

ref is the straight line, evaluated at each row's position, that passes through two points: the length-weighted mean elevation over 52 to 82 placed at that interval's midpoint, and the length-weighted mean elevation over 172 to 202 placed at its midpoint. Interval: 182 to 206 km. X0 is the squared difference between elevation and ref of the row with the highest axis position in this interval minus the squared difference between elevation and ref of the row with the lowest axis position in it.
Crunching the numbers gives 47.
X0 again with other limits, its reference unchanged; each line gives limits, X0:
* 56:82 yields -3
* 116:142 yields 3020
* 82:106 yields 282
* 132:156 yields -2679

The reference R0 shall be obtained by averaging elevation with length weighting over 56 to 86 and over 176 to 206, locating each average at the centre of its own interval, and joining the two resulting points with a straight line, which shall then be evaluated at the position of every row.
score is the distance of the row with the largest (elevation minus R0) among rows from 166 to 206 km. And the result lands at 179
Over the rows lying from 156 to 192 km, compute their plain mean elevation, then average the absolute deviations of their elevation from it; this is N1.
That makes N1 4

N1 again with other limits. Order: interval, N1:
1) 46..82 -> 2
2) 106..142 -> 19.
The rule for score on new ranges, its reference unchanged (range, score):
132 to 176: 154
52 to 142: 104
